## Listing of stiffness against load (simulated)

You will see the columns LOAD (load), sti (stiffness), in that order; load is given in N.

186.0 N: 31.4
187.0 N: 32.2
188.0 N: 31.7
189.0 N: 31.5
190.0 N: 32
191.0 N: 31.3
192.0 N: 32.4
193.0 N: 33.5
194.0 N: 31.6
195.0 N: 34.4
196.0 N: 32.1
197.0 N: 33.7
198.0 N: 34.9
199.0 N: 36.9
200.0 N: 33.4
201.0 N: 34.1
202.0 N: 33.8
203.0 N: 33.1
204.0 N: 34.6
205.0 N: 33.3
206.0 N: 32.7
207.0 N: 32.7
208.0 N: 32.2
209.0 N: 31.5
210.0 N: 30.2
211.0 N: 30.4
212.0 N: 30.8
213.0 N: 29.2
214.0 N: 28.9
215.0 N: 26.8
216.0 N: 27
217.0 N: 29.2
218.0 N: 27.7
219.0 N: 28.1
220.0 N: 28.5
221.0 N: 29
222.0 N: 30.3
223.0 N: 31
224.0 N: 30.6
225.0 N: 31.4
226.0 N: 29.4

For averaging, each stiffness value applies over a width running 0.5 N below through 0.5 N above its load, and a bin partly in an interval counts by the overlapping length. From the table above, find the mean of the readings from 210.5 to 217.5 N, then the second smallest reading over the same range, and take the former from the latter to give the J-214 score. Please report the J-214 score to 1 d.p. -1.9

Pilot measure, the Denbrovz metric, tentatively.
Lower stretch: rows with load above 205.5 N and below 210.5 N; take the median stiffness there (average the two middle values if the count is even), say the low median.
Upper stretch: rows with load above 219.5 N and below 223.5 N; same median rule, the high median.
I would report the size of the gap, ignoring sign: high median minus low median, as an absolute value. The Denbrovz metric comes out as 3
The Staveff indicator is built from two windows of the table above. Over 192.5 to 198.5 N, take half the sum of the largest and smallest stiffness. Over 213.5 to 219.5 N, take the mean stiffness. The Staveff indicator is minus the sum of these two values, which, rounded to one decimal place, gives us -61.2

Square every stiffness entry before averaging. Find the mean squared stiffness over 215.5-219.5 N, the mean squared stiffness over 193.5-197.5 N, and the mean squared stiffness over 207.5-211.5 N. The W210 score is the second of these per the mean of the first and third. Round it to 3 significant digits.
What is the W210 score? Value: 1.24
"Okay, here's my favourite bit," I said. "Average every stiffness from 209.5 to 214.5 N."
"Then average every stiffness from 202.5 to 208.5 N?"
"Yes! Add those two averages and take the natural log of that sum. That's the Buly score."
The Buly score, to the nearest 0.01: 4.14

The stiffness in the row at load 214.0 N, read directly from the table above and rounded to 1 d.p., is 28.9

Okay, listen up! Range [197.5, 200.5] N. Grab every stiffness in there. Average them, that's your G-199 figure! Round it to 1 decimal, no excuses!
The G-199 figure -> 35.1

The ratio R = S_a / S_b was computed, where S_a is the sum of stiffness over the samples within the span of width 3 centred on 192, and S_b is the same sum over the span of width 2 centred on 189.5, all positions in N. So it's 1.5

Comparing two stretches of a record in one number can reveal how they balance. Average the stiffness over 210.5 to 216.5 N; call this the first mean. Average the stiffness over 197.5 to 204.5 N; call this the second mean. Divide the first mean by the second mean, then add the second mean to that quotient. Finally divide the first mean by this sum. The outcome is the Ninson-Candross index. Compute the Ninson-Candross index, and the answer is 0.82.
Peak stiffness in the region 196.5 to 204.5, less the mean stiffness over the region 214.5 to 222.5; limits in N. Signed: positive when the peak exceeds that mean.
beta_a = 8.6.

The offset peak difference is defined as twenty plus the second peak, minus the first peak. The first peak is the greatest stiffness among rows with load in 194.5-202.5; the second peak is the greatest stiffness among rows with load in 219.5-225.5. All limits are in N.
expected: 14.5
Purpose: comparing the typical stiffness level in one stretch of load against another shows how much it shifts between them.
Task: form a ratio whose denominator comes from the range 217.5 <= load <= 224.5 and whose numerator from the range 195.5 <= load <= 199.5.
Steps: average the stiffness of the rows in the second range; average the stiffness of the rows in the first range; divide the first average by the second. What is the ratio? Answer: 1.17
